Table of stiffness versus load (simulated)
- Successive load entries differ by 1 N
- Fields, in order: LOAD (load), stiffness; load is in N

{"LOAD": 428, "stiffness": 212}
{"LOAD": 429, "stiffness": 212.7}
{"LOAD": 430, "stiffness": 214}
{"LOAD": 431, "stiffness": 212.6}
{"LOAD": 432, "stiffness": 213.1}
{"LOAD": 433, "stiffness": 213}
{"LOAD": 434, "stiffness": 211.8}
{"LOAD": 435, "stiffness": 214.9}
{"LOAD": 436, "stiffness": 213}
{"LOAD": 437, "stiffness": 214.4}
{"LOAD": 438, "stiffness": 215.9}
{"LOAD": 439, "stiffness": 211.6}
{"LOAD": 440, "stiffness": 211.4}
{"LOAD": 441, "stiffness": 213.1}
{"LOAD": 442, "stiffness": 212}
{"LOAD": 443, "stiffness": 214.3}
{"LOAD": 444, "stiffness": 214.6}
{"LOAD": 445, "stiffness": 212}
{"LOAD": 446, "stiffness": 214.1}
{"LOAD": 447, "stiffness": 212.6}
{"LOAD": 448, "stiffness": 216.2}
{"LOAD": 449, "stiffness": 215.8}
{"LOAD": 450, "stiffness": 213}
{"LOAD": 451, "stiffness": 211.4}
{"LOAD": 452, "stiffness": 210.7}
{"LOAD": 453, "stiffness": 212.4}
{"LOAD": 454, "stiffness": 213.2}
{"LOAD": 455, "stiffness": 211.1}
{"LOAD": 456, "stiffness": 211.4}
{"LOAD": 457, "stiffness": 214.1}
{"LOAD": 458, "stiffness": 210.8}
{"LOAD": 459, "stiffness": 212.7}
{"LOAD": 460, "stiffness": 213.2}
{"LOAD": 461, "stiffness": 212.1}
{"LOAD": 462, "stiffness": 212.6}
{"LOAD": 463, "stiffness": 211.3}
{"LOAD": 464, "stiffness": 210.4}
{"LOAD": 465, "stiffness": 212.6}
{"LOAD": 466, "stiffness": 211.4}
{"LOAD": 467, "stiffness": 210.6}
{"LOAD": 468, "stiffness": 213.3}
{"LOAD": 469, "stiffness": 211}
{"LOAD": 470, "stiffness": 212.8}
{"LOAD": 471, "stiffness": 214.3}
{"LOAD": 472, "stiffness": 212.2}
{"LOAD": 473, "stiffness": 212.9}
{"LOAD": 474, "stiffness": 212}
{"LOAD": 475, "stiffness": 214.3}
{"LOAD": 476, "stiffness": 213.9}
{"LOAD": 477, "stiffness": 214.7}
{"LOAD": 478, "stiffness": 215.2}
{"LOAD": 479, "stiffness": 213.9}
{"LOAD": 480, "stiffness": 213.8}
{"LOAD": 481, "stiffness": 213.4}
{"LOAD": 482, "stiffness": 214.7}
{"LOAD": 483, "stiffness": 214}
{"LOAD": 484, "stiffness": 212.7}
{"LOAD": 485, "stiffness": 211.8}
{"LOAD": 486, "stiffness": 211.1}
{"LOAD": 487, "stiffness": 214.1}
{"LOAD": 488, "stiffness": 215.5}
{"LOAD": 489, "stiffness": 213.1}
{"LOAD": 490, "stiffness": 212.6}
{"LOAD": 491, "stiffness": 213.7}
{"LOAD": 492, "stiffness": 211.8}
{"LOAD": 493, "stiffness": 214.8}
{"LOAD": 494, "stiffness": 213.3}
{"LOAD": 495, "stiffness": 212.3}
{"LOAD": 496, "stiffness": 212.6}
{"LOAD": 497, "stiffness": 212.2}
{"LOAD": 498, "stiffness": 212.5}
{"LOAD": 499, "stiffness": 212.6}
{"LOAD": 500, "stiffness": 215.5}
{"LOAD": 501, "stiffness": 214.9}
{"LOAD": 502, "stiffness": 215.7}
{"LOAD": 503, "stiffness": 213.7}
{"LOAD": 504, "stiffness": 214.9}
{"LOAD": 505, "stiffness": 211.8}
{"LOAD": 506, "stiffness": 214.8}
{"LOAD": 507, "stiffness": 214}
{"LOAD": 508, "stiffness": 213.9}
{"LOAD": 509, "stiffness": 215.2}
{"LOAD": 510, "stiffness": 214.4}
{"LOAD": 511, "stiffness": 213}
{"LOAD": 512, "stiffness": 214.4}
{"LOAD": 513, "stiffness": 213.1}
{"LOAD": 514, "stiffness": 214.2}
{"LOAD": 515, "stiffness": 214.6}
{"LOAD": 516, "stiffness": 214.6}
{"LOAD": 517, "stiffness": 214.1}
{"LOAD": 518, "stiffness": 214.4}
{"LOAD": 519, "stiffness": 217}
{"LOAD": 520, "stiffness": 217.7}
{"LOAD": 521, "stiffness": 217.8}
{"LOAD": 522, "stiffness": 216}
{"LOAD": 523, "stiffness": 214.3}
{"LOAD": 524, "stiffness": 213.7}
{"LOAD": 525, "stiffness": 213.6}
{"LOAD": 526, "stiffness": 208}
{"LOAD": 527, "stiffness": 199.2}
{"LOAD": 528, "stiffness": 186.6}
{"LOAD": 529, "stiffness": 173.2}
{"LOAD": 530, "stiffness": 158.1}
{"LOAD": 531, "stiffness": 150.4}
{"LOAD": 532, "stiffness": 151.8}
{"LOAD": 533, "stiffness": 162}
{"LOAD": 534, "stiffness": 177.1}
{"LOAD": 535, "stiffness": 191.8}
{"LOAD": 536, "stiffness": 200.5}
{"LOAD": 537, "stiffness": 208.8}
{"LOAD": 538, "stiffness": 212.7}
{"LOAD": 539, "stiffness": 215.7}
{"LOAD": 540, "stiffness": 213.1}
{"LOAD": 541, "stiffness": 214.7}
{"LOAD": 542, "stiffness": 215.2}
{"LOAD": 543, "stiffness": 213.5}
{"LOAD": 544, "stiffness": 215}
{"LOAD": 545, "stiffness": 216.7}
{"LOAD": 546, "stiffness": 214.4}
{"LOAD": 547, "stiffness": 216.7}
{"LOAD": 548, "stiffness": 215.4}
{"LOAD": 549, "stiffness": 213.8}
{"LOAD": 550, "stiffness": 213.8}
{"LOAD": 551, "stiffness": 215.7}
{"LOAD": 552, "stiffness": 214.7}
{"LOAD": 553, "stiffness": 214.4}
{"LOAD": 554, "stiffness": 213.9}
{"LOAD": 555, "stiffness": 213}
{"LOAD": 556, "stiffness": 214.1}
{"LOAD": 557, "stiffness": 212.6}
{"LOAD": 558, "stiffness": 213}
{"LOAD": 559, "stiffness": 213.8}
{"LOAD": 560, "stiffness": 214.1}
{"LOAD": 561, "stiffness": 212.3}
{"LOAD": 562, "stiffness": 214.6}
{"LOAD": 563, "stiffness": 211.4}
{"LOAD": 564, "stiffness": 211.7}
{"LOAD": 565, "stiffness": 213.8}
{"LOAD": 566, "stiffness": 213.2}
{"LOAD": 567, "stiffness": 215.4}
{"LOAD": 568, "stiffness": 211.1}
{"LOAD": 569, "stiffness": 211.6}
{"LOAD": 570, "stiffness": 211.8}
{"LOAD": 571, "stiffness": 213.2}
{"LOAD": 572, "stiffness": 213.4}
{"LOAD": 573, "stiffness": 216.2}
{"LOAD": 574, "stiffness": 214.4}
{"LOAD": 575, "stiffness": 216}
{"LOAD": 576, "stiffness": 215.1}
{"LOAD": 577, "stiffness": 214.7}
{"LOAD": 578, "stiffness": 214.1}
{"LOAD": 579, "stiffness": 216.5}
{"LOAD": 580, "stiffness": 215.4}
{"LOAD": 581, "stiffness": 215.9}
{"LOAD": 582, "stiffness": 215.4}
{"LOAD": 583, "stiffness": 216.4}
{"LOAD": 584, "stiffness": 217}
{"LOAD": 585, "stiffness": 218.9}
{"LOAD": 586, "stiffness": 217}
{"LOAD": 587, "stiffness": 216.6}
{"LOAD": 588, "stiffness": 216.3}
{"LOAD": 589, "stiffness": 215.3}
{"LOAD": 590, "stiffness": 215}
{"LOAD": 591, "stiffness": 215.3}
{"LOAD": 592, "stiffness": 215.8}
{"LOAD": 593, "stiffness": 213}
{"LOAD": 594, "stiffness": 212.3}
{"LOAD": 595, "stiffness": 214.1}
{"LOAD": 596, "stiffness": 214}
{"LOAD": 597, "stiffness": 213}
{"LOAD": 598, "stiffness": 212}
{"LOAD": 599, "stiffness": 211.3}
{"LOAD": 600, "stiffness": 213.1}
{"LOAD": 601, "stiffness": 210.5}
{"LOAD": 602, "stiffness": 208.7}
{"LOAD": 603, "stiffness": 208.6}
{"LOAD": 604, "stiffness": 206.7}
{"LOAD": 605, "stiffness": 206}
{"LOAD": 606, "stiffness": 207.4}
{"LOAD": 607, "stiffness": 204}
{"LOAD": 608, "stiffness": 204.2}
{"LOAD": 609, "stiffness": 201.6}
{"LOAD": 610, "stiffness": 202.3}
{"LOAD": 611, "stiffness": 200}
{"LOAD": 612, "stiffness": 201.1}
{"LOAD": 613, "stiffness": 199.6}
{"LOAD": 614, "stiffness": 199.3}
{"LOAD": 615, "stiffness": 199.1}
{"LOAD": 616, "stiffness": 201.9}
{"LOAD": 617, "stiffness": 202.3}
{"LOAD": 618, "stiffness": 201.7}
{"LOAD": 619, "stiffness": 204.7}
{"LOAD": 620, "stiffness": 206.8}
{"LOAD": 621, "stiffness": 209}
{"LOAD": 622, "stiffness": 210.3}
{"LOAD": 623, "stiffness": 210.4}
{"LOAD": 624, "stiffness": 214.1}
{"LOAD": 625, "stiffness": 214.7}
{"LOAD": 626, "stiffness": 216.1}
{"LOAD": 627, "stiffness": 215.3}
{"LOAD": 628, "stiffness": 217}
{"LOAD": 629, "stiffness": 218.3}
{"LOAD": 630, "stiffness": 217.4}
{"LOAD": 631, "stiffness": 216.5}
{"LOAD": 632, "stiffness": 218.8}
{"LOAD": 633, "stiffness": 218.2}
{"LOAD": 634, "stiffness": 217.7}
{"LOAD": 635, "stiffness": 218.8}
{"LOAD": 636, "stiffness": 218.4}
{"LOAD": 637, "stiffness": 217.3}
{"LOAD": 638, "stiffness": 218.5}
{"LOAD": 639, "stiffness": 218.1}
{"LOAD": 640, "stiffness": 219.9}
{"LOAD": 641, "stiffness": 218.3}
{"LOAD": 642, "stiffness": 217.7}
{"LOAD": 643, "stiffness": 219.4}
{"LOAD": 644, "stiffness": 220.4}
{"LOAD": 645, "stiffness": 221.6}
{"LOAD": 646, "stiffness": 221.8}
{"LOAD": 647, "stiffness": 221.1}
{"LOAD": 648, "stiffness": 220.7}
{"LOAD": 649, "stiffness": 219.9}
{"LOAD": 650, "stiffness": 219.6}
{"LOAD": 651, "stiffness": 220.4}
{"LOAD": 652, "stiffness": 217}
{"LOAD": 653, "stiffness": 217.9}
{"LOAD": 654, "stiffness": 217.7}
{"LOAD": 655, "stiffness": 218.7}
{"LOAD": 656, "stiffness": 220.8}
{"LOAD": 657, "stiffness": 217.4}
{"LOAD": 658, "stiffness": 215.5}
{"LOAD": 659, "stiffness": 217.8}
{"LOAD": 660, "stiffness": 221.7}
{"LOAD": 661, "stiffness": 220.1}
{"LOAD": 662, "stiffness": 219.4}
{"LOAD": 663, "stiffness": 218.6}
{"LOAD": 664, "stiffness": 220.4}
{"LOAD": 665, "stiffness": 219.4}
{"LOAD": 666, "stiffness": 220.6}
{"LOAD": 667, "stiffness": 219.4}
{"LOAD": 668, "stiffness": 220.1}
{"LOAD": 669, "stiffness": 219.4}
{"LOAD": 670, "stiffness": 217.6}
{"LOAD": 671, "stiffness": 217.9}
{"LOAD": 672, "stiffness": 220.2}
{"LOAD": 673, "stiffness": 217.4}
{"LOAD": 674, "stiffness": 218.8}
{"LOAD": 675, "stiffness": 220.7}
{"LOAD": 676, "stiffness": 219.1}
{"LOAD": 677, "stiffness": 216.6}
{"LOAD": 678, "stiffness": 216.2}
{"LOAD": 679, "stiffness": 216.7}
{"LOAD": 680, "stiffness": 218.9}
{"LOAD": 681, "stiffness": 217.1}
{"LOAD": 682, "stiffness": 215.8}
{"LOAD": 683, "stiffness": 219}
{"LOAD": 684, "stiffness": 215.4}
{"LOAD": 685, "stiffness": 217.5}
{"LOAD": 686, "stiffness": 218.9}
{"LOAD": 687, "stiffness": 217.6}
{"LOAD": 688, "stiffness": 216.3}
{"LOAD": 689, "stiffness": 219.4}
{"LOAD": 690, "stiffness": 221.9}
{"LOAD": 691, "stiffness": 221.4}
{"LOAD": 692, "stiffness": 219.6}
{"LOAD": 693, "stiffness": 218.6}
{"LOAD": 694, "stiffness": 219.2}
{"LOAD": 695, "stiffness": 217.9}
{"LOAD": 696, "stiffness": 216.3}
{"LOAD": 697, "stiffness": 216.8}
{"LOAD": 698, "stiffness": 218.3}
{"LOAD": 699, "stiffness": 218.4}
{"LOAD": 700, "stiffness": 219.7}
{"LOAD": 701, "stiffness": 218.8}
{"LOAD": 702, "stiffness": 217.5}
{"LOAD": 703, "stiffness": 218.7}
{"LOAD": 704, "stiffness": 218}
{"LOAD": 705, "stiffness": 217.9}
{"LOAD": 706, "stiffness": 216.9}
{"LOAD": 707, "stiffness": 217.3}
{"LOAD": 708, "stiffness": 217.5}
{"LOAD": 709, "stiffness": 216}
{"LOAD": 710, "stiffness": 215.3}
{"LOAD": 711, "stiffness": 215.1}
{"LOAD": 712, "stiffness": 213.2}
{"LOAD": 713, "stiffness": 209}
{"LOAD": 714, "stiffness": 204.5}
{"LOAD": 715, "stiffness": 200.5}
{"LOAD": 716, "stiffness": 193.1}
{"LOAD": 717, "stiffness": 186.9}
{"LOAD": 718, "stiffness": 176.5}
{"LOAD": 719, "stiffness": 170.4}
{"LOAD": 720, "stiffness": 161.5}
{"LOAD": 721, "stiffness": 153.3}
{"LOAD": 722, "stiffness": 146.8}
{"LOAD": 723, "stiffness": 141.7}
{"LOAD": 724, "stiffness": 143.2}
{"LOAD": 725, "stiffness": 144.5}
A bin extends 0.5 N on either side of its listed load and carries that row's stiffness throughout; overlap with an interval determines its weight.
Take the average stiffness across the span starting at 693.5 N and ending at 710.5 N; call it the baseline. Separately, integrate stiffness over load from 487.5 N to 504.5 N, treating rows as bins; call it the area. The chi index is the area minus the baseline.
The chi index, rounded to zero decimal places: 3414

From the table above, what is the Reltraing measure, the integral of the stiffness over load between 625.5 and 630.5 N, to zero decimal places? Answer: 1084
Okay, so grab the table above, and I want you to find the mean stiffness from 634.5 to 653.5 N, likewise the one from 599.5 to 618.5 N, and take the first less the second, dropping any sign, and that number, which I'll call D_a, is 15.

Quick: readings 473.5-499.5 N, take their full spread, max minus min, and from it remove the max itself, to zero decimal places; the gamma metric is -211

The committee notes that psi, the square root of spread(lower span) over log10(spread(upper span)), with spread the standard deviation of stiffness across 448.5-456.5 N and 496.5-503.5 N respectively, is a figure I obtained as 3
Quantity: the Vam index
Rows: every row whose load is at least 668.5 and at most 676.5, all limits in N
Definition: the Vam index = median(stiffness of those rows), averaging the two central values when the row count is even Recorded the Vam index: 219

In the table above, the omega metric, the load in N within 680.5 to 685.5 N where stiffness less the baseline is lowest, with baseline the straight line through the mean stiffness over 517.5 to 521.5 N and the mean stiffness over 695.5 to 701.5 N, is 684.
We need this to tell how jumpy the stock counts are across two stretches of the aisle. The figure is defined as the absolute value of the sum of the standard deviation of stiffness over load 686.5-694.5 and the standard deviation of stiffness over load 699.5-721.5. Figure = 22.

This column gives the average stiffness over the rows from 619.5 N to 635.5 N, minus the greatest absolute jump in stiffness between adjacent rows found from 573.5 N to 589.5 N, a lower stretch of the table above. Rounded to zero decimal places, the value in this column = 213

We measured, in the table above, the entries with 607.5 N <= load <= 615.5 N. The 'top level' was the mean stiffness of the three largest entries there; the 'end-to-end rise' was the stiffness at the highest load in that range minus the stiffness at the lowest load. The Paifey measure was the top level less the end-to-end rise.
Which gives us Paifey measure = 208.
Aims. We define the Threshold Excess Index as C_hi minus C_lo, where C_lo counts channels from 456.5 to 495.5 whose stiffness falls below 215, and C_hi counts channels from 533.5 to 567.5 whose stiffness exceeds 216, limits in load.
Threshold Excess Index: -35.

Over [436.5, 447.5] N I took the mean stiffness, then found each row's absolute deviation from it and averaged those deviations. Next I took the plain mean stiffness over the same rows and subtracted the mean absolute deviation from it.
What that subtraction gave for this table 212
